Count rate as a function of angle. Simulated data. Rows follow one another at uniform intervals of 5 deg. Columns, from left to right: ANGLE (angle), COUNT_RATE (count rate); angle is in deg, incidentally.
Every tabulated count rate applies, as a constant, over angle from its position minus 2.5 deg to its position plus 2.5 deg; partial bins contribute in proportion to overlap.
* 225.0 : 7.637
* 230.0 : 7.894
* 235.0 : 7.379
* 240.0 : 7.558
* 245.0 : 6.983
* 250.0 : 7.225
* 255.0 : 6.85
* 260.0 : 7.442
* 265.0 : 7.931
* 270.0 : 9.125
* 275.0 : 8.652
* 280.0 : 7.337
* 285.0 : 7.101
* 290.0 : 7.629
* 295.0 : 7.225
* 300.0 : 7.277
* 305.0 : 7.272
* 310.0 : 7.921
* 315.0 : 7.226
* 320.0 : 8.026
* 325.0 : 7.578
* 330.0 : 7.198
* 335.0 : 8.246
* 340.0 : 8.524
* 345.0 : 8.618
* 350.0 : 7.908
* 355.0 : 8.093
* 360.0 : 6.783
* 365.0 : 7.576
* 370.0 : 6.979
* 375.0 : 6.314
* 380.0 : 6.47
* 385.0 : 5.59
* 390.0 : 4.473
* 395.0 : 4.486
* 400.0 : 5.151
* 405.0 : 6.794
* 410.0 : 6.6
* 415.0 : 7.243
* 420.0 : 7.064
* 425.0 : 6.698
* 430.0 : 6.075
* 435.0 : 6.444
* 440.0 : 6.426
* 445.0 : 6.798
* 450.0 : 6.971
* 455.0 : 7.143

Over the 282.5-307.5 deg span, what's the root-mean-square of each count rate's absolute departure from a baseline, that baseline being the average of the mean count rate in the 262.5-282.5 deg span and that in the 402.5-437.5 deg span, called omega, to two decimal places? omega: 0.25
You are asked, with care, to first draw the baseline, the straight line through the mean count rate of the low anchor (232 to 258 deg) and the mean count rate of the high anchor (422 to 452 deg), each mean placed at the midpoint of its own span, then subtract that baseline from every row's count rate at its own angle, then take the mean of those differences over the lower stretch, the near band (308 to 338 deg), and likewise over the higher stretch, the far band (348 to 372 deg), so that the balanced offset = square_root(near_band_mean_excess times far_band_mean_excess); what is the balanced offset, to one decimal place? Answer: 0.7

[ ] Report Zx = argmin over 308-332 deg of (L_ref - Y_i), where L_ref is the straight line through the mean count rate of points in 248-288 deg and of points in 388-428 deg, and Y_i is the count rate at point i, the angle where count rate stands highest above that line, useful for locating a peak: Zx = 320.0 deg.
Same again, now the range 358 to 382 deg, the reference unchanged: 365.0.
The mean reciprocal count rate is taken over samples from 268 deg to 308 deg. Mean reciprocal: 0.131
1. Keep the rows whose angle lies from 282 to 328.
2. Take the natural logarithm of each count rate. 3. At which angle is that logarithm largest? 320.0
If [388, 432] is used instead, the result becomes 415.0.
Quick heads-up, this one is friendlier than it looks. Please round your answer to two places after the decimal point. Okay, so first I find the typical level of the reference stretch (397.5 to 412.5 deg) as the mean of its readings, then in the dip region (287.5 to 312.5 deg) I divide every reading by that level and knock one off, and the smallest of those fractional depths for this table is 0.17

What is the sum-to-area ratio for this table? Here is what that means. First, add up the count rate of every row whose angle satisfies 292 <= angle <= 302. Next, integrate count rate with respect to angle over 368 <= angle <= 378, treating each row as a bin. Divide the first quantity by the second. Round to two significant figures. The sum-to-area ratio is 0.22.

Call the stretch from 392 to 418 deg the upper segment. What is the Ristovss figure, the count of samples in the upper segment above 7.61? 0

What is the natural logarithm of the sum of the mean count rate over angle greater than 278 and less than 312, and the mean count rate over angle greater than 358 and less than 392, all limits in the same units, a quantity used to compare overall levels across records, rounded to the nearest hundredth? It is 2.62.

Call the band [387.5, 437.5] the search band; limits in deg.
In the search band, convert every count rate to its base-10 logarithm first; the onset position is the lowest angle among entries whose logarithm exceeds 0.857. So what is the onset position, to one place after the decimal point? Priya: 415.0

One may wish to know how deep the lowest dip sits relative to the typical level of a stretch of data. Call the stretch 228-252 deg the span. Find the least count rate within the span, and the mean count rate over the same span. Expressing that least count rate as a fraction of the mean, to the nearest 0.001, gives 0.943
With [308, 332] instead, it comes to 0.948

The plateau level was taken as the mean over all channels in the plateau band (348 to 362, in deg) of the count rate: 7.6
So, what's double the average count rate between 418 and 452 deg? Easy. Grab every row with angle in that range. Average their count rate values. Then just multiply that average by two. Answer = 13.3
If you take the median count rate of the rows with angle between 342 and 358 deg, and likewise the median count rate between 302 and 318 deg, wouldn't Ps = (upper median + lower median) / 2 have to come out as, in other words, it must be 7.68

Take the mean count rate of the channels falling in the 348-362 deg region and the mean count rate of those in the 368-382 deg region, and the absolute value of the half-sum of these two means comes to 7.1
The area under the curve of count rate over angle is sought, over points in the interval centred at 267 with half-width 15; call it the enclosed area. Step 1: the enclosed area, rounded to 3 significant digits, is 237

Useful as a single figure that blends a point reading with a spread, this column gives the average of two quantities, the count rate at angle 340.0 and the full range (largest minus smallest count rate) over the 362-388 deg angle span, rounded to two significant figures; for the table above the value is 5.3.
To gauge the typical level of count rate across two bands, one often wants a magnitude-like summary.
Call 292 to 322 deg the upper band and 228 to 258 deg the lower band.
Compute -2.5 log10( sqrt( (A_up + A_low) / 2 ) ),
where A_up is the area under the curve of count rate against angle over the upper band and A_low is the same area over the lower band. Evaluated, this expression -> -2.933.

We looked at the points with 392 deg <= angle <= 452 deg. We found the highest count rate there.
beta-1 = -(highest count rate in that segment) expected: -7.24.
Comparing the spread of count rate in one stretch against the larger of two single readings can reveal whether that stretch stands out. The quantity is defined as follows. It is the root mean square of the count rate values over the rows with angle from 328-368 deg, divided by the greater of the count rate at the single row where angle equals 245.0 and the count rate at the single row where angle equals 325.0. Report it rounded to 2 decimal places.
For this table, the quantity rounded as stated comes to 1.04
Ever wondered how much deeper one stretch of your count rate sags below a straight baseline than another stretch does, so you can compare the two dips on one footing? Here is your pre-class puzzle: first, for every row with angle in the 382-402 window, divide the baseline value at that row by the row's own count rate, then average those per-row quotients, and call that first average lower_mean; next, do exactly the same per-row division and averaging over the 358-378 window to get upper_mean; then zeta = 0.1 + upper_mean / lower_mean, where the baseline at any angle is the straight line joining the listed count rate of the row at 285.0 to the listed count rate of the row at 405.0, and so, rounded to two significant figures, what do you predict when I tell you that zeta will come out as 0.82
